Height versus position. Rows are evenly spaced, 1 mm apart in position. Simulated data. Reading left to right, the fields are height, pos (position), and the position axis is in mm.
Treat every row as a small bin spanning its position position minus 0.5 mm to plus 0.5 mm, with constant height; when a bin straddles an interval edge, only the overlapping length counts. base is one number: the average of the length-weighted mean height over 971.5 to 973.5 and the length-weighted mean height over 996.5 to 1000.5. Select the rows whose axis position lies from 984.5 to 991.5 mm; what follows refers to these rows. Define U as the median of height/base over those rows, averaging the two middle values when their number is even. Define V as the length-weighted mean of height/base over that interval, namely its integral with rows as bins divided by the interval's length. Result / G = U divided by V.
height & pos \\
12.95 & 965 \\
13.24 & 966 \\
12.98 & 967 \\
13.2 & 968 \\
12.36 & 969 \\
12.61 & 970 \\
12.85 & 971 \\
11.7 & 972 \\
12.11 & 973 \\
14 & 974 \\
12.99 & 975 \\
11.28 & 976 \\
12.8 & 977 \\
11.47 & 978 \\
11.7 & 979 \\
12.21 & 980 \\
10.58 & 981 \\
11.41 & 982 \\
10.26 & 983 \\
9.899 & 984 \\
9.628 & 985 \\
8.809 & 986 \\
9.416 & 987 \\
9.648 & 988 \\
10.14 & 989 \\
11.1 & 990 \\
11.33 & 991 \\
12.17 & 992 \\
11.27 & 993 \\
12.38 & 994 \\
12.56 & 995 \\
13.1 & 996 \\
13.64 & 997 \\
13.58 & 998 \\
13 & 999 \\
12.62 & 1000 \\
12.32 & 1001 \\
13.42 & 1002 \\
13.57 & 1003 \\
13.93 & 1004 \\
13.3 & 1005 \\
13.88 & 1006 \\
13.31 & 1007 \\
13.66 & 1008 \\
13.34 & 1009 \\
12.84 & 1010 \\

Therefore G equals 0.96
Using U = 0.77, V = 0.80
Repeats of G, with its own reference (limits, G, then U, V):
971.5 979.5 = 0.97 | 0.95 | 0.98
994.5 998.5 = 1.01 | 1.06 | 1.05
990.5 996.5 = 1.01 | 0.98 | 0.97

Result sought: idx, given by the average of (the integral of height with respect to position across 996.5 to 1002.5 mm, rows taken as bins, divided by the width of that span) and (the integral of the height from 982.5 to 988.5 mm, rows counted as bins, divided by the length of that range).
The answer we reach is 11.4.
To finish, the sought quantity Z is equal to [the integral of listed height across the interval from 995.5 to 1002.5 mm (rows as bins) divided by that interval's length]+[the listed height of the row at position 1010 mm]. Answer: 25.9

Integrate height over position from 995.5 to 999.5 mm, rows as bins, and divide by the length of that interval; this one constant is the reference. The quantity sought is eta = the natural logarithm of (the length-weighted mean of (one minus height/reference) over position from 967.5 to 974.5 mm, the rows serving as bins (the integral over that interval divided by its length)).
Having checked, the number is -3.04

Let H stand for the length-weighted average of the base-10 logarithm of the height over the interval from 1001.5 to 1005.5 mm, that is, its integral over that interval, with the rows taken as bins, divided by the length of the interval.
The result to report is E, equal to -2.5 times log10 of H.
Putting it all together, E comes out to -0.13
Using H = 1.13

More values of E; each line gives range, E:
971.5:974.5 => -0.10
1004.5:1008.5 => -0.13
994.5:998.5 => -0.12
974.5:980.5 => -0.08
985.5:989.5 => 0.02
